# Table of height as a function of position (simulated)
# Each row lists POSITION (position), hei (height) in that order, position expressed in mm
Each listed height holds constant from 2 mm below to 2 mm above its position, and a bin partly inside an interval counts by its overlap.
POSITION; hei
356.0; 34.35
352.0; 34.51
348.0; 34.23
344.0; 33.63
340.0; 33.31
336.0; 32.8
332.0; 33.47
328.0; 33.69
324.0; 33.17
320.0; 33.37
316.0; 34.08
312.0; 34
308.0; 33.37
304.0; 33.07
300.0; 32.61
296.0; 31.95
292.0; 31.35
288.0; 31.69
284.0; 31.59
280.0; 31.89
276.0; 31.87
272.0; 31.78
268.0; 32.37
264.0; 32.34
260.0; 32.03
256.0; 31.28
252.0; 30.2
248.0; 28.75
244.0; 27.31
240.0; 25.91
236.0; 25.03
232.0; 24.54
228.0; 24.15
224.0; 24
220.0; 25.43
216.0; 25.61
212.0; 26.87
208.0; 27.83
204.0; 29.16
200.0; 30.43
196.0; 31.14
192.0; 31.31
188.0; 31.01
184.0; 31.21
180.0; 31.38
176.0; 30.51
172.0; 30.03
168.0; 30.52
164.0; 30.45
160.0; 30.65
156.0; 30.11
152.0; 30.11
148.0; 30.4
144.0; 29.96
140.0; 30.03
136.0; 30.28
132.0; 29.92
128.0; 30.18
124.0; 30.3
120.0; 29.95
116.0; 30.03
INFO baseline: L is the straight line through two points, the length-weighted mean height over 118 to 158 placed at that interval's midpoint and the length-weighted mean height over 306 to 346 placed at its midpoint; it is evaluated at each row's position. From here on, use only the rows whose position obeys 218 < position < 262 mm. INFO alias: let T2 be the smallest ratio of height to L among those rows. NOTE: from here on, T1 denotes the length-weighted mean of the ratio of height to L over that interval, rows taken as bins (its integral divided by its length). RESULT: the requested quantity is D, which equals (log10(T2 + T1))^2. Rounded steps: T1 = 0.849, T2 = 0.76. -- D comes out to 0.042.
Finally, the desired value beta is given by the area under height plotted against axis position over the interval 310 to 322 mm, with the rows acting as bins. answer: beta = 406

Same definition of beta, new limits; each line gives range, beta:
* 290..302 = 384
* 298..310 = 396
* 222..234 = 291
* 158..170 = 366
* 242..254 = 345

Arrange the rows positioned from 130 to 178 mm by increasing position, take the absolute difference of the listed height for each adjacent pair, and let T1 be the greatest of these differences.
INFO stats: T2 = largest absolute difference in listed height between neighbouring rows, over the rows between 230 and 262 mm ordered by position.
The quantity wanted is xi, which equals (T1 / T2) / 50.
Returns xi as 0.0074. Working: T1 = 0.54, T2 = 1.45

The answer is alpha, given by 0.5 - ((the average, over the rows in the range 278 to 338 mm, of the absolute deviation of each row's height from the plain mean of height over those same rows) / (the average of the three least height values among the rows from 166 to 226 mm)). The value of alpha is 0.469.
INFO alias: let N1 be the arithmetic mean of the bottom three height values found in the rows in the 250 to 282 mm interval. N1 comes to 31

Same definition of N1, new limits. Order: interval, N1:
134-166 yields 30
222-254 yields 24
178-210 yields 29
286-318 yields 32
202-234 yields 24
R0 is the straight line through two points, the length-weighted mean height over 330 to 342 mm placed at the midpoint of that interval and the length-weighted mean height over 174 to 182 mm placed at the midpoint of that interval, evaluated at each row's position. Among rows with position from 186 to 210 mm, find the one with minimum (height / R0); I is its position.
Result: 208.0 mm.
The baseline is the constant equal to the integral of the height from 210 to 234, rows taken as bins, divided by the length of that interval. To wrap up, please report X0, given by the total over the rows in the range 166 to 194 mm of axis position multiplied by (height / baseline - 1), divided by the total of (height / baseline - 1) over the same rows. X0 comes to 180.5 mm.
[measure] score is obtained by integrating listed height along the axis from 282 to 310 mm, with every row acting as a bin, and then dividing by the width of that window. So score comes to 32.2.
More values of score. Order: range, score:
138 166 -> 30.2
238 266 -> 29.7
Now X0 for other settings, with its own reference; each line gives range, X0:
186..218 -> 197.6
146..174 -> 160.0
